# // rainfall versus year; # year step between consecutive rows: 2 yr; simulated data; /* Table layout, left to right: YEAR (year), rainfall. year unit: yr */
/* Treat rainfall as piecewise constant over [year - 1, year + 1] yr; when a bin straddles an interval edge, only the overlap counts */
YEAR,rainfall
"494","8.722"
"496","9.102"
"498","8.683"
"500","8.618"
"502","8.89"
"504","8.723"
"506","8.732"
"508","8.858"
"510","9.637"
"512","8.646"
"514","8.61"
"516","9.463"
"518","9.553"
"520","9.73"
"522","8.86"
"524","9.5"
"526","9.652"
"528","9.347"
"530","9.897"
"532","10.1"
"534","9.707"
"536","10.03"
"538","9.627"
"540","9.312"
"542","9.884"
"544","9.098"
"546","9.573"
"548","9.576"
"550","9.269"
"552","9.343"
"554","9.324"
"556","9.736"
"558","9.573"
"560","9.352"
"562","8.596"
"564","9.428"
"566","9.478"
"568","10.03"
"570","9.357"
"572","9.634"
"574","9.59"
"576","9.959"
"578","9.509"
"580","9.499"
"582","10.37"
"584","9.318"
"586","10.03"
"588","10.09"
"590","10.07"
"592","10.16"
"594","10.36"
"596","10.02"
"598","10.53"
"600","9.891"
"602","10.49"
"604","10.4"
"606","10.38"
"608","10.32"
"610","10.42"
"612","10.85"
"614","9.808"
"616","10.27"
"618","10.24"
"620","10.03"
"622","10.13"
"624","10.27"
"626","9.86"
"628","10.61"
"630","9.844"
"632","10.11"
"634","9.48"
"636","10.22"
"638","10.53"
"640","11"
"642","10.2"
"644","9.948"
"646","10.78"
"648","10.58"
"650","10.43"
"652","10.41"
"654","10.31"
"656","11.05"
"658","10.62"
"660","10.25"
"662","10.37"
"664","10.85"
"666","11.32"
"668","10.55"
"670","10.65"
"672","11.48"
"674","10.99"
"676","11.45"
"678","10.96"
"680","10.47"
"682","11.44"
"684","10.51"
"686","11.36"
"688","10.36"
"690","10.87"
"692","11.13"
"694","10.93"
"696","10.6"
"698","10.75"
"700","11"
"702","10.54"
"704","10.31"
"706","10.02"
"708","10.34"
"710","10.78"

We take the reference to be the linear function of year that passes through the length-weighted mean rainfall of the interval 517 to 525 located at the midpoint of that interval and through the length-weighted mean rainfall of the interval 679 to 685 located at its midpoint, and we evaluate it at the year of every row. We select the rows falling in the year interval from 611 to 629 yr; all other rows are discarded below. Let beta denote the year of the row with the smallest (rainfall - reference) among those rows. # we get 626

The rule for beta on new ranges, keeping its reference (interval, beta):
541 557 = 544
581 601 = 584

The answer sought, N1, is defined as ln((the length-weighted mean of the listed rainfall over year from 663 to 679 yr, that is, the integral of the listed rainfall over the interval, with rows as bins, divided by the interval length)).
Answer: 2.40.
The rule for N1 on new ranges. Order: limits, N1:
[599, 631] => 2.33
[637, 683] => 2.37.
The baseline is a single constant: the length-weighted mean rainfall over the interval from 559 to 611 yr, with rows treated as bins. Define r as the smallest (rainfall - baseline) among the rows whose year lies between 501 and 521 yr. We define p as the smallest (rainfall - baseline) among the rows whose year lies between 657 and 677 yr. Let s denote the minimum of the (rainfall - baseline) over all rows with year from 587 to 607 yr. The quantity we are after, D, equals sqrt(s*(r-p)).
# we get 0.1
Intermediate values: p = 0.4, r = -1.29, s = 0.00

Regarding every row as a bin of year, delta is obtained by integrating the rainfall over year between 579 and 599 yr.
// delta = 201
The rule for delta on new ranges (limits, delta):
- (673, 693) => 219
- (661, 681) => 218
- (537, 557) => 189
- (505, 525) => 183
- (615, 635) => 202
